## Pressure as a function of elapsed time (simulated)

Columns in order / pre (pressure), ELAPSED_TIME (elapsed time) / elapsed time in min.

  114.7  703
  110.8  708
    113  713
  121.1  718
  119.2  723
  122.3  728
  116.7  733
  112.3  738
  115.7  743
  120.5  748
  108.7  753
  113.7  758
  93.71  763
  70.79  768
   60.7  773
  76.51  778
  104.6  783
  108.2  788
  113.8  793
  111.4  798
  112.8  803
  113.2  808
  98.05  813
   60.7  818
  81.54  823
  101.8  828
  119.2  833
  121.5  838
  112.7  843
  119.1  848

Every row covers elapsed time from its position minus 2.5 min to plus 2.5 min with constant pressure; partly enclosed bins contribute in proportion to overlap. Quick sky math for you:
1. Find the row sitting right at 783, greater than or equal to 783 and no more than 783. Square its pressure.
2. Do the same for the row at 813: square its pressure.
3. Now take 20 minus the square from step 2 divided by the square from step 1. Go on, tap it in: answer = 19.1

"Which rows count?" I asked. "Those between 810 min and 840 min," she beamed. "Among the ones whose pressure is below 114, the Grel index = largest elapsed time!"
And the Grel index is 828 min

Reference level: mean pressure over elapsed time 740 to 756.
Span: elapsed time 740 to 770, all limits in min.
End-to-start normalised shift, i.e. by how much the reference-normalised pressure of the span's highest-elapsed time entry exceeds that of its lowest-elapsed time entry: -0.39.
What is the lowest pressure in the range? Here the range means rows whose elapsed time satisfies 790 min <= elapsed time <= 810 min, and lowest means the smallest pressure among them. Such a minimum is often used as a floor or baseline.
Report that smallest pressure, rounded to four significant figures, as 111.4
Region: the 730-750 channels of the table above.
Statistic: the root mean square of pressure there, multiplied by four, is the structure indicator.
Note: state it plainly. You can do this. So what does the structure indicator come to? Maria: 465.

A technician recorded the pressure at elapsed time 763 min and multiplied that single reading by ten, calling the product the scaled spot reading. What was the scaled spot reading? 937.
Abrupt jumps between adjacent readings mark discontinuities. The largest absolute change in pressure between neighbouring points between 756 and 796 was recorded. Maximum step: 28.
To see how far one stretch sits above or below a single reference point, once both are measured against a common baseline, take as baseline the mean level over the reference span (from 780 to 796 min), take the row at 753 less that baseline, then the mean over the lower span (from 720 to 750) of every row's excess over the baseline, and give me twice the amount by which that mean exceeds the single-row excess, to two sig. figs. 18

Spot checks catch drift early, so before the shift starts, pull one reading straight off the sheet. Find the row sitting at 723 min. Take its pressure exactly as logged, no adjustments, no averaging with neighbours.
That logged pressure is 119.2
